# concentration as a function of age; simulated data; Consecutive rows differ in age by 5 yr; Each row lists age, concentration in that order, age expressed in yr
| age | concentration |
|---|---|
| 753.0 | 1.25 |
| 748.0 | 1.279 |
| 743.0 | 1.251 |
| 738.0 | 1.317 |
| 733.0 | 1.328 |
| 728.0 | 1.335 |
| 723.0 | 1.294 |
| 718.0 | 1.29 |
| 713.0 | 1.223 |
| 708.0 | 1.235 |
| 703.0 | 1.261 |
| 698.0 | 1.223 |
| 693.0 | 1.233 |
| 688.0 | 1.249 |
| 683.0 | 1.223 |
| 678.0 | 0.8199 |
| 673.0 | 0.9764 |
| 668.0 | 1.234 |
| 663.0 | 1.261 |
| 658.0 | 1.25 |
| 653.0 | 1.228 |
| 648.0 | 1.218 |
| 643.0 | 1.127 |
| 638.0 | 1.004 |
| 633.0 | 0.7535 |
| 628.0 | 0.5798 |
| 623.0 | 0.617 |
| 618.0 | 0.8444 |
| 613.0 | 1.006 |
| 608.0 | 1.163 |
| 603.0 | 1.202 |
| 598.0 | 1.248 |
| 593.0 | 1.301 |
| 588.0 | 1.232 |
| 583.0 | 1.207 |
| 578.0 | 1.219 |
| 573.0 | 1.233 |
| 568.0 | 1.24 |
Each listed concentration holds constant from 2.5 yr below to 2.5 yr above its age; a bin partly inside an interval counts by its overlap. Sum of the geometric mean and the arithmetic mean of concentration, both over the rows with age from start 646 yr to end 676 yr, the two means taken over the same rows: 2.38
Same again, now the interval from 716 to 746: 2.60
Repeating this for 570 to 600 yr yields 2.48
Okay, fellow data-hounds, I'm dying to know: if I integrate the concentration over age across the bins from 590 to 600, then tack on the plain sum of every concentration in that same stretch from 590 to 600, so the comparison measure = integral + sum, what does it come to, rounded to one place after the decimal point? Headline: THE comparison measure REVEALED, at 15.3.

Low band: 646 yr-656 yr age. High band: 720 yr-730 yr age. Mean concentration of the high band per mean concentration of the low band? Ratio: 1.07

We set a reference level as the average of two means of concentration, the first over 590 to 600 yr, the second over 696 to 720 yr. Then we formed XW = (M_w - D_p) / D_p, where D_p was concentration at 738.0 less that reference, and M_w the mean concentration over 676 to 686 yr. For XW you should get 17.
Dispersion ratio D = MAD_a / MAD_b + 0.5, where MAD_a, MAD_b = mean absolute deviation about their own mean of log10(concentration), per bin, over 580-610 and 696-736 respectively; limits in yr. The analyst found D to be 1.4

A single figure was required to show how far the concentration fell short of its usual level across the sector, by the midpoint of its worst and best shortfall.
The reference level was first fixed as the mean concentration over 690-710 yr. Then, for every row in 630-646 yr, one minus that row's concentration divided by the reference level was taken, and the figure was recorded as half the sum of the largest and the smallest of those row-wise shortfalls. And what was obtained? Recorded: 0.24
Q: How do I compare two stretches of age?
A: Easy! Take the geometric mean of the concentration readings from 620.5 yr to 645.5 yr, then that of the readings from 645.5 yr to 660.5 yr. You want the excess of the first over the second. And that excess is -0.44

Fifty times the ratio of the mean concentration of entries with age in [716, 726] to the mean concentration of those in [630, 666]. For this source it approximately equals 58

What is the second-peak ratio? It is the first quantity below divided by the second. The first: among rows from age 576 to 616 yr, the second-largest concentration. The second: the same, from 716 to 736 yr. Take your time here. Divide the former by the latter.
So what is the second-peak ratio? 0.940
